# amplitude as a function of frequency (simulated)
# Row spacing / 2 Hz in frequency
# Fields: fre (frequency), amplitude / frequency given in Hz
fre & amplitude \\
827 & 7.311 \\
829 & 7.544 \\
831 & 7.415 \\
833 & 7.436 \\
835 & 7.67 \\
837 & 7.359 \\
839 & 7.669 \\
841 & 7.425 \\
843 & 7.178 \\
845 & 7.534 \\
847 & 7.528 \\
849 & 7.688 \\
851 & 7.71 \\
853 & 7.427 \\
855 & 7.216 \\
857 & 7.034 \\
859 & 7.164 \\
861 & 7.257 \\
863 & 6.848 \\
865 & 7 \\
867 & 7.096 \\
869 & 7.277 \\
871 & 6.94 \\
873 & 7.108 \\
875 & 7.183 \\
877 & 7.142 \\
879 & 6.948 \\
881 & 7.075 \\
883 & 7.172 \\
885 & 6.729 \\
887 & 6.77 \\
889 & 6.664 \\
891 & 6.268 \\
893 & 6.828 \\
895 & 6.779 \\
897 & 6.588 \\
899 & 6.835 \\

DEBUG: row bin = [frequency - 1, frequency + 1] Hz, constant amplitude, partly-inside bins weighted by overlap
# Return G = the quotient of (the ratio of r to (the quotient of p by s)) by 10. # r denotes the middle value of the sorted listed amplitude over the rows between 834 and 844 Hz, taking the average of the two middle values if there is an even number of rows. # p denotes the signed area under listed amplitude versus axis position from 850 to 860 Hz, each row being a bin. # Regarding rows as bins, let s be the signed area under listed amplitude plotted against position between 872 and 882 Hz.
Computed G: 0.72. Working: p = 73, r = 7.4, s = 71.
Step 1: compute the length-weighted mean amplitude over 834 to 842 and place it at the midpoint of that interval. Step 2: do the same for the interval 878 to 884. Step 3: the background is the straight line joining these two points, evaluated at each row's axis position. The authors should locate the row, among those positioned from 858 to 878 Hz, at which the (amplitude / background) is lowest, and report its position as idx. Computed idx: 863 Hz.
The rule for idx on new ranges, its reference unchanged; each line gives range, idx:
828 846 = 843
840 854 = 843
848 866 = 863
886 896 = 891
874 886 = 885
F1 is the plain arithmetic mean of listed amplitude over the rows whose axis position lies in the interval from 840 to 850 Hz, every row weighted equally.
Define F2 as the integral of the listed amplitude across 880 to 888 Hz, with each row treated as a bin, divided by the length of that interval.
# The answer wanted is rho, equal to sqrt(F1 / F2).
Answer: 1.04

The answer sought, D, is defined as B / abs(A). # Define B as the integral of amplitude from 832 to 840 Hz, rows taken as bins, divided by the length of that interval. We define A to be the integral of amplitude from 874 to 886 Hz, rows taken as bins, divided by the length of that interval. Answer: 1.07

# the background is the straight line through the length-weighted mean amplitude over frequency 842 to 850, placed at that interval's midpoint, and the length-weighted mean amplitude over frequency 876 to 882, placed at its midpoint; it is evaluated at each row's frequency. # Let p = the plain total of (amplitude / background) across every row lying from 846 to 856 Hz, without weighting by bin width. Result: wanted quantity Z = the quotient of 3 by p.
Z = 0.6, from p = 5.1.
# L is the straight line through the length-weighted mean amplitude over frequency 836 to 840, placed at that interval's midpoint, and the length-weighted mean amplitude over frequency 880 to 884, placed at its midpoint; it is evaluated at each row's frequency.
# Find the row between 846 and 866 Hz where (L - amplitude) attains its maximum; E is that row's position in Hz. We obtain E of 863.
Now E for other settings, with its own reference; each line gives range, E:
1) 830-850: 843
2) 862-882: 863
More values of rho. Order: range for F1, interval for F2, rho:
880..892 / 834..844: 0.95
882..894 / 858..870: 0.97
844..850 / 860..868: 1.04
